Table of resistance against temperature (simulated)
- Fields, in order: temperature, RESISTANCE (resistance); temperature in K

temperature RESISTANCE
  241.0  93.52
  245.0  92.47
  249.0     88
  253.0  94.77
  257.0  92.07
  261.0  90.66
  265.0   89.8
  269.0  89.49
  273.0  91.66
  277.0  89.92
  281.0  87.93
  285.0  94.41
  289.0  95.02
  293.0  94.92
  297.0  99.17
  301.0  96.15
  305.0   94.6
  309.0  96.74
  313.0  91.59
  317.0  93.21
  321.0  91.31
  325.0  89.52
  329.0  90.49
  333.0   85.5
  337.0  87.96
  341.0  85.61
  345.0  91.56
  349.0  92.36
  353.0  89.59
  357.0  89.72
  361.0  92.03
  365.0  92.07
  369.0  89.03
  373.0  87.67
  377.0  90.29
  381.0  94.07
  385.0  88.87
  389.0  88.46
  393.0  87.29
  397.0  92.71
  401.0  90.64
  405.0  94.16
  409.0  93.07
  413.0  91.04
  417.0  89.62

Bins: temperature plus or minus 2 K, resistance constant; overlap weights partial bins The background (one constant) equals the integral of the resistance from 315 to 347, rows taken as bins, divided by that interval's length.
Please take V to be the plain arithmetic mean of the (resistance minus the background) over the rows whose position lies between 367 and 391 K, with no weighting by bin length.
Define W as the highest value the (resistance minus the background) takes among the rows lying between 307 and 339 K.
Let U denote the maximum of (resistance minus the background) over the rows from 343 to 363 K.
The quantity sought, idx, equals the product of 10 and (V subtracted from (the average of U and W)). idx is 48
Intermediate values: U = 3.0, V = 0.3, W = 7.3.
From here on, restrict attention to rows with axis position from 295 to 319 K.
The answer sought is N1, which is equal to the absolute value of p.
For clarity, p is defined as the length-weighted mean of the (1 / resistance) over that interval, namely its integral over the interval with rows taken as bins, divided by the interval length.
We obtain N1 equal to 0.0105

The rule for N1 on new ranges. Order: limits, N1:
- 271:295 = 0.0108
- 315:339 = 0.0112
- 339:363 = 0.0111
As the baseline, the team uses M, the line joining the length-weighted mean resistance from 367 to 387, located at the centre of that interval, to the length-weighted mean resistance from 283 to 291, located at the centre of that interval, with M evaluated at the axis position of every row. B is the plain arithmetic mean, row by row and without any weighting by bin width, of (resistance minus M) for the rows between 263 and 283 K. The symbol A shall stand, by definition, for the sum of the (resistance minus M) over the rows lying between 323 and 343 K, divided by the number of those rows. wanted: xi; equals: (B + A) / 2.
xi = -5.1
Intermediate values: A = -4.5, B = -5.7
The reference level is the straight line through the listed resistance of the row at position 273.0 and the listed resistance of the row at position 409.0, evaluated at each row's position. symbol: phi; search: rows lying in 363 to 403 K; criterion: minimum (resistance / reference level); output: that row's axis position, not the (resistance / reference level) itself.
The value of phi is 393.0 K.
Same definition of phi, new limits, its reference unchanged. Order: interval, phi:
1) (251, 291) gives 281.0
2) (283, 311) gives 305.0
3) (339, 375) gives 341.0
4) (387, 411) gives 393.0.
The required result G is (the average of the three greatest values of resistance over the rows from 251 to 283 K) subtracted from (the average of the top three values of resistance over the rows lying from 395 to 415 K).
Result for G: 0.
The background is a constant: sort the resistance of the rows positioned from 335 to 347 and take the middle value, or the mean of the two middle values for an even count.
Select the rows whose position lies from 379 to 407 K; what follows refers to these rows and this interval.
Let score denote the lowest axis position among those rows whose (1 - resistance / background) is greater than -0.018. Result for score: 385.0 K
